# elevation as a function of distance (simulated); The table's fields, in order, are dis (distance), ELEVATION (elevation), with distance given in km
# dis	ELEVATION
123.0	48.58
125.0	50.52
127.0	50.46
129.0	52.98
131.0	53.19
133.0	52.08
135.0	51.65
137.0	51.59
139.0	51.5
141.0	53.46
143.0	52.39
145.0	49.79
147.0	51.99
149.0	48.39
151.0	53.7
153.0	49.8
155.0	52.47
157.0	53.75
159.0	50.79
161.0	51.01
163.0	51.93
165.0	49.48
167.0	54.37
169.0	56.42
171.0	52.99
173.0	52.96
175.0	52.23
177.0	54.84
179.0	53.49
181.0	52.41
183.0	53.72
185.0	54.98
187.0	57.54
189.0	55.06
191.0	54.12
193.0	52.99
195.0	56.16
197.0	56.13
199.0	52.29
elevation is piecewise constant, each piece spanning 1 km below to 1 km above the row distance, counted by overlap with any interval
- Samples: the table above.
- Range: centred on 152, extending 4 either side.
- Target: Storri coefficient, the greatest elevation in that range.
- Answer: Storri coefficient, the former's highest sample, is 53.7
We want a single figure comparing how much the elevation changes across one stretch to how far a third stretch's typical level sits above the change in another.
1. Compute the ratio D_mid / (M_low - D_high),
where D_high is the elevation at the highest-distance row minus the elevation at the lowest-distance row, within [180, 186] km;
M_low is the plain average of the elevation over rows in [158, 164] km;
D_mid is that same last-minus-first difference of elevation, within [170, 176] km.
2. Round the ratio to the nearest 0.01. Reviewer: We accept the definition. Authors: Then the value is -0.02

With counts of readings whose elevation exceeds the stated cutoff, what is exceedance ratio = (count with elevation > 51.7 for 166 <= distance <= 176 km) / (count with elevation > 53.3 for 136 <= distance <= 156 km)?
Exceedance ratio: 2.5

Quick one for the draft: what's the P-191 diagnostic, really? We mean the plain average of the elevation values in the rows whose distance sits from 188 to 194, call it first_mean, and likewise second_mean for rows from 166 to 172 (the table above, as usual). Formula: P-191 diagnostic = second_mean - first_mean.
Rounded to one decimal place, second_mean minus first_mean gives 0.5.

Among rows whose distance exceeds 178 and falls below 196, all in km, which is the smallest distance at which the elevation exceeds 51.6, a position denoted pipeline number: 179.0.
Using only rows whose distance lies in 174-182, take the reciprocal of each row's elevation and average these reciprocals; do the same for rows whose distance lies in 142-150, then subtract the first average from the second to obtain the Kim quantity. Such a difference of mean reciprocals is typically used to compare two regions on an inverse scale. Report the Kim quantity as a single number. 0.0010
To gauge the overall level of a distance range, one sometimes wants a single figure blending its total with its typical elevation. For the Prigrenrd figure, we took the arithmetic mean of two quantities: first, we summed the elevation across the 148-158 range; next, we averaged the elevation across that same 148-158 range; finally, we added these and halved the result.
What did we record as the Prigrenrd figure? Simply 155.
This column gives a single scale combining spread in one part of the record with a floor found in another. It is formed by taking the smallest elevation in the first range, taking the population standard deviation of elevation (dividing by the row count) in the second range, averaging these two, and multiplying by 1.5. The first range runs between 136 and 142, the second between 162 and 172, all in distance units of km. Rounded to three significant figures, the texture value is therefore 40.4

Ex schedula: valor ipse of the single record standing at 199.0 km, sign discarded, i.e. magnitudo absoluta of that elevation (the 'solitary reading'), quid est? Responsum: 52.3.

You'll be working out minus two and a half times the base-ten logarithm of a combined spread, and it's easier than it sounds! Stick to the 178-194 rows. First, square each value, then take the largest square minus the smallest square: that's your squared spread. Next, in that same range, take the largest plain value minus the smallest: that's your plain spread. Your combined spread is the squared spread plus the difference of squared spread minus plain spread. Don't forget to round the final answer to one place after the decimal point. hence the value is -7.6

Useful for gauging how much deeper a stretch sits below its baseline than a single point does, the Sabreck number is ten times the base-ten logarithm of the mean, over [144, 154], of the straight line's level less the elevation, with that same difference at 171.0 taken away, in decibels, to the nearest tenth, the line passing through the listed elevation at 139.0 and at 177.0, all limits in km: -4.9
